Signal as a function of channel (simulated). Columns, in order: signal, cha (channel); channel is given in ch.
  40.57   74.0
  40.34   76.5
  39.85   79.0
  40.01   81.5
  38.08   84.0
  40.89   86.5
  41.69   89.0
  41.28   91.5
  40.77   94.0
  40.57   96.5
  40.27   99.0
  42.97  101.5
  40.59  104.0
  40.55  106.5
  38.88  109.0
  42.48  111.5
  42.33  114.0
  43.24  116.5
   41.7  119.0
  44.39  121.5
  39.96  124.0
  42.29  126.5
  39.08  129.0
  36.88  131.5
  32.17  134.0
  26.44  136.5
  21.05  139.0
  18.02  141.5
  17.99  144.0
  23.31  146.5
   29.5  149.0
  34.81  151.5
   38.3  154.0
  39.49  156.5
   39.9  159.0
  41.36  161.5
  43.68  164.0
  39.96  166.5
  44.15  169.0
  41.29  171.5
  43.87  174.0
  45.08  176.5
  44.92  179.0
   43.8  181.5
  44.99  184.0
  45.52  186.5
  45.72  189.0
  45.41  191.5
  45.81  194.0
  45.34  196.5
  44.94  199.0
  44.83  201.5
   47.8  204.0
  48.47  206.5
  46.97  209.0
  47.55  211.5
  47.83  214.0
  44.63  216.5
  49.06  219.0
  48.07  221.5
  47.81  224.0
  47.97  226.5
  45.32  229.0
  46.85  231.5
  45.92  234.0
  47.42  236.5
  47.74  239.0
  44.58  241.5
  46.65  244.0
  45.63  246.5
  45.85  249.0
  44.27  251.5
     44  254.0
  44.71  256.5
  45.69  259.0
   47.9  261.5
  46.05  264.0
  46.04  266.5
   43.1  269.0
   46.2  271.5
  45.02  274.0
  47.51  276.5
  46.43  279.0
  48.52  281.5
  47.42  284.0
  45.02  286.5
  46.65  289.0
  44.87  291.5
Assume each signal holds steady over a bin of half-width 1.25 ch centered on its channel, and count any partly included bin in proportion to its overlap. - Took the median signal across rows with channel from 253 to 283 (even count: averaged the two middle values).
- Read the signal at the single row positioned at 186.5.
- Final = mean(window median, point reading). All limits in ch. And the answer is 45.8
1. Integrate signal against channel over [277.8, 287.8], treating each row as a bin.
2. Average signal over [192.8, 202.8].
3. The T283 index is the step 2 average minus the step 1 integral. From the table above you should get -423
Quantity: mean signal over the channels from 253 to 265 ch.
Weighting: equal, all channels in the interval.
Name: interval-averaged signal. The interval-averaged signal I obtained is 46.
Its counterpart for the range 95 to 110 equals 41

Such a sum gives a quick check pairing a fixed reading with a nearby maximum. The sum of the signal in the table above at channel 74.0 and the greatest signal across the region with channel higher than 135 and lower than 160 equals 80.5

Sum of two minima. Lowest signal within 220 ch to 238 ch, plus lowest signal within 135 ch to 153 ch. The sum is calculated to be 63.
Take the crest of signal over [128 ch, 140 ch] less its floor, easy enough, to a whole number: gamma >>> 18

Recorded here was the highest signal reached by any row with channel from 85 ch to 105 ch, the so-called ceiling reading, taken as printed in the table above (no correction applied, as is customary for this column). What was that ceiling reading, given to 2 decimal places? 42.97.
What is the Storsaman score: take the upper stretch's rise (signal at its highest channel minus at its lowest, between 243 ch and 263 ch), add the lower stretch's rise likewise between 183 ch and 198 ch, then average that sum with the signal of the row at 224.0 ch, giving 24.7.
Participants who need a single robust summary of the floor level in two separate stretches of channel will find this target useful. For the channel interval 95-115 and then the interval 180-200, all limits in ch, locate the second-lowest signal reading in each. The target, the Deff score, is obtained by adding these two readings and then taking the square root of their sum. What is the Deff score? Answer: 9.23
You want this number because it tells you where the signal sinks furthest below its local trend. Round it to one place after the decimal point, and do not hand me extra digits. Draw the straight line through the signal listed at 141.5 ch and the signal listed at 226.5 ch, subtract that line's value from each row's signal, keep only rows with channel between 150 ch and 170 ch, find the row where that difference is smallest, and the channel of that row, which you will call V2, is 166.5 ch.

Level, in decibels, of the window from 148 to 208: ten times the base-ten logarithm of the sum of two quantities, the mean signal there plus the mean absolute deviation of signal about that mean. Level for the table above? 16.6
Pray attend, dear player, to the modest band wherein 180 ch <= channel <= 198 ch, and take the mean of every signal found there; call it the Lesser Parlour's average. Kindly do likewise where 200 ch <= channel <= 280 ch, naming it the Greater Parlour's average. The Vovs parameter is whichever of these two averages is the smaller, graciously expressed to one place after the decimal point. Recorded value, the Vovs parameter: 45.2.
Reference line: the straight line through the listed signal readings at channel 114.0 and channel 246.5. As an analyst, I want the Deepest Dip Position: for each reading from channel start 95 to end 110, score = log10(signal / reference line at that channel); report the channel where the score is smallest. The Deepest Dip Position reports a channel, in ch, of 109.0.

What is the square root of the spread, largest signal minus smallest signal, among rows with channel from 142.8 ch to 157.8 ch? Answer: 4.64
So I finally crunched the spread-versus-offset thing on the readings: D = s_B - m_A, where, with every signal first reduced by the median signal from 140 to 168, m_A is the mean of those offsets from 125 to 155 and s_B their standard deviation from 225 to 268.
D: 10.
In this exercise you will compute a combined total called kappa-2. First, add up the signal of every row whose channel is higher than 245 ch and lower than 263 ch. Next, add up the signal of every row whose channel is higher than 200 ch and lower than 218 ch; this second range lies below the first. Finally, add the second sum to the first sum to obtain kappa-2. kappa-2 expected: 646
